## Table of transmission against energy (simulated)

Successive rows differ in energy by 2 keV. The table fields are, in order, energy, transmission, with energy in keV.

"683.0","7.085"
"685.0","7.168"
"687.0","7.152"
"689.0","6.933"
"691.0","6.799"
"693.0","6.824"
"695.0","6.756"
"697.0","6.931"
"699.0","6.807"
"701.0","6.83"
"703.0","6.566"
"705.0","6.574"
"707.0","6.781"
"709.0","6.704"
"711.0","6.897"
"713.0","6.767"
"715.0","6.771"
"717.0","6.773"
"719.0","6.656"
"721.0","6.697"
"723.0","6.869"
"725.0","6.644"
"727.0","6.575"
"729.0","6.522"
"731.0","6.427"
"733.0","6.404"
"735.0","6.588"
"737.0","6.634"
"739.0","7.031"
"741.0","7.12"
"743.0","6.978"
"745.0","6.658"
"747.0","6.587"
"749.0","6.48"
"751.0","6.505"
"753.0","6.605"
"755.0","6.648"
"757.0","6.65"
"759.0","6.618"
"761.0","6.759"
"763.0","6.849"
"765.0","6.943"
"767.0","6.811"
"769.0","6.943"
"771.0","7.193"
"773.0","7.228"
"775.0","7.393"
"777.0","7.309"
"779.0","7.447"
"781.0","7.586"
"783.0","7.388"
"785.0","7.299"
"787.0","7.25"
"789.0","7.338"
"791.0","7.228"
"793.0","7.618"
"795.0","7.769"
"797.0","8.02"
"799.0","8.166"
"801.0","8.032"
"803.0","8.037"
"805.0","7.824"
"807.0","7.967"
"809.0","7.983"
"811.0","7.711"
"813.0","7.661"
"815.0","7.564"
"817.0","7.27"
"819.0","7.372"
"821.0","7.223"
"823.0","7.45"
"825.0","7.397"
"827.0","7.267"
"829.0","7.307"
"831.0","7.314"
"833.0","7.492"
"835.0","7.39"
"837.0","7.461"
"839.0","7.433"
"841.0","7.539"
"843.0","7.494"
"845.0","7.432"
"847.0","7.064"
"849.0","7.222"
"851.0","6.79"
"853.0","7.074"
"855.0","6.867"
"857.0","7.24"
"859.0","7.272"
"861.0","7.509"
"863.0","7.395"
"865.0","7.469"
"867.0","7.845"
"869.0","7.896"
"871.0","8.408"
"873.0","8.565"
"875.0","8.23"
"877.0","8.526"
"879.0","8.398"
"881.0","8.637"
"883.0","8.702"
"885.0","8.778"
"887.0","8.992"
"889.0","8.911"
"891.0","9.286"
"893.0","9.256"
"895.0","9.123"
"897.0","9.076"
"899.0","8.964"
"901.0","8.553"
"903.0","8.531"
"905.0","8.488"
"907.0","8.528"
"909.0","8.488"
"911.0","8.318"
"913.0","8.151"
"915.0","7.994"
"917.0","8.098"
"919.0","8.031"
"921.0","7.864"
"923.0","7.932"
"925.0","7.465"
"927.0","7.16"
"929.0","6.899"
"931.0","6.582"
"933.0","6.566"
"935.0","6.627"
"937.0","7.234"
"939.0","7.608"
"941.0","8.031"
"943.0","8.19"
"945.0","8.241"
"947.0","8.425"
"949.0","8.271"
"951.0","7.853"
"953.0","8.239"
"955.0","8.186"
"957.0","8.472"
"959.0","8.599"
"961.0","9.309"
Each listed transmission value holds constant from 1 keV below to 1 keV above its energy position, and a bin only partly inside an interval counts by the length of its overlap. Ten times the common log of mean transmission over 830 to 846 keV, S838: 8.72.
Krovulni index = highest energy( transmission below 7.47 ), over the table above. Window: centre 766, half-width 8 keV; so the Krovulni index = 773.0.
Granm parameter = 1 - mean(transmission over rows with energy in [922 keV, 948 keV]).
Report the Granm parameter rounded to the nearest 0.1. -6.5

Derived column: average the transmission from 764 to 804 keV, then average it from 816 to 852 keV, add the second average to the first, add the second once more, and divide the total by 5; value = 4.4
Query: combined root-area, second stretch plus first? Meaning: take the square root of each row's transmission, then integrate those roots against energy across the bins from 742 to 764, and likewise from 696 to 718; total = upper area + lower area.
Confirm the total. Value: 114.0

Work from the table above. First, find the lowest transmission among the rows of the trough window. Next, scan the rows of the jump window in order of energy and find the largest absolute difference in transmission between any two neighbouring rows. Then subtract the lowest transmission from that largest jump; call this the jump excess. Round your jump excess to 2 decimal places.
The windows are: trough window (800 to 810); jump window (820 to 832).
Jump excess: -7.60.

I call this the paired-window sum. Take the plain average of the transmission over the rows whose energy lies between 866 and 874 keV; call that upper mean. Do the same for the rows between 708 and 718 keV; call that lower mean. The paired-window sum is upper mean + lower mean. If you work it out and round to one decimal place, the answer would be 15.0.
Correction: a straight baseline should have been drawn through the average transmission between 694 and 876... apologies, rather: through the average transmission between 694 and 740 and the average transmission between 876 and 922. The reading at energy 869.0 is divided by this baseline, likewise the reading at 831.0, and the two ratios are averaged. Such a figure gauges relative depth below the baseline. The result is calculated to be 0.94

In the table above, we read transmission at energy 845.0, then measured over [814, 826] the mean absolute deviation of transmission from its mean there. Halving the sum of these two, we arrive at 3.76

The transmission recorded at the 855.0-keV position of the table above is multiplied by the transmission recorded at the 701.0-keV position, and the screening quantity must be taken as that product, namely 46.9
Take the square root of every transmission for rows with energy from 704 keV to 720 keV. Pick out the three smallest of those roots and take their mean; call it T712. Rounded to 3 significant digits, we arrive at 2.58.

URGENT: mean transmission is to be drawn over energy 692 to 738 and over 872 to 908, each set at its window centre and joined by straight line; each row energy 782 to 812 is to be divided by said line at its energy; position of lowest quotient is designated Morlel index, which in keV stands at 791.0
